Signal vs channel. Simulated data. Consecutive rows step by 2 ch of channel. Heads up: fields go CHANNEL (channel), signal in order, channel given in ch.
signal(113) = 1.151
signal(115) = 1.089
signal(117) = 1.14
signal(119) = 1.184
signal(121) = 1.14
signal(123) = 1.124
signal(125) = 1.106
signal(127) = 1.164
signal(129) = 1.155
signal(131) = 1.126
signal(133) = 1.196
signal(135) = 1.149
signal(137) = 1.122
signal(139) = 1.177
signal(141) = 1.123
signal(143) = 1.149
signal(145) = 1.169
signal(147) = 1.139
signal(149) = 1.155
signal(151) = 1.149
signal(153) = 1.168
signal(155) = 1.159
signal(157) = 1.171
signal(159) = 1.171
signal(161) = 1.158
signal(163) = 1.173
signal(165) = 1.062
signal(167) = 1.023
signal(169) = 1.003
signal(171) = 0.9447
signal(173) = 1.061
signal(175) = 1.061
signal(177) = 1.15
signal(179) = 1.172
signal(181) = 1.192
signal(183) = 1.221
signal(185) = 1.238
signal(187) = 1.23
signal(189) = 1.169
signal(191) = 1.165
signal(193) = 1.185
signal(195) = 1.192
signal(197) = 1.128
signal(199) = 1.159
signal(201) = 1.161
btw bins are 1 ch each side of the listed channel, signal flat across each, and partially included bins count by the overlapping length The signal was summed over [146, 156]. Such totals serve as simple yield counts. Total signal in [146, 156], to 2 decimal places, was 5.77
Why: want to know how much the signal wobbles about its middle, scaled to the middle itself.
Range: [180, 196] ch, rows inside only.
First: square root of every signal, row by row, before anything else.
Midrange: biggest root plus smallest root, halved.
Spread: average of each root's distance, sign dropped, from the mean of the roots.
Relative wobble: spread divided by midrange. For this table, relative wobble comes 0.0096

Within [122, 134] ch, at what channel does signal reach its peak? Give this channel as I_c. 133 ch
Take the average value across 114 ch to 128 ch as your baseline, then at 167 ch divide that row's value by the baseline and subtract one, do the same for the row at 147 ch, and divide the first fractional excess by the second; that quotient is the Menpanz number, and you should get -30.2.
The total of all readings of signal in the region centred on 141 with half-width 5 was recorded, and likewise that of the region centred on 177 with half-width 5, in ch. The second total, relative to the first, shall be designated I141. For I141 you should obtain 0.98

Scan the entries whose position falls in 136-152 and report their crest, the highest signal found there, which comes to 1.177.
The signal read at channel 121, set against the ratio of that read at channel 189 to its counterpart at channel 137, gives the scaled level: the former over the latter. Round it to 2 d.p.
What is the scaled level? 1.09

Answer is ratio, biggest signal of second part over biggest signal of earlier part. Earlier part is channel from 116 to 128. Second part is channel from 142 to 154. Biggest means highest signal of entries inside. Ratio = 0.99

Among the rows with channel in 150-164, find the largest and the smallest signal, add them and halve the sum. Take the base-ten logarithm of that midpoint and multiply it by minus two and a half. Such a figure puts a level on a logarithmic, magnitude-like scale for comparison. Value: -0.162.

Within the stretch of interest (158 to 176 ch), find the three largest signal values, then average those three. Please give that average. 1.17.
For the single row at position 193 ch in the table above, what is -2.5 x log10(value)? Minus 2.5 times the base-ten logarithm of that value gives -0.18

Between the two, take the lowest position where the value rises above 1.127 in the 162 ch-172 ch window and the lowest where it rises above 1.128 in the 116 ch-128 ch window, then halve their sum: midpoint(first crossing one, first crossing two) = 140 ch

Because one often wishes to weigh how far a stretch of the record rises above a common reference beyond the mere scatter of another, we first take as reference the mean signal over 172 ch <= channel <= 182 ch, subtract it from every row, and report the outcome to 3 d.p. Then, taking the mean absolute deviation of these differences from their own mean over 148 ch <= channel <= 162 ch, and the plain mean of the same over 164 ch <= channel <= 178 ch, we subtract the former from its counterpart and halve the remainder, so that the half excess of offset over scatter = -0.045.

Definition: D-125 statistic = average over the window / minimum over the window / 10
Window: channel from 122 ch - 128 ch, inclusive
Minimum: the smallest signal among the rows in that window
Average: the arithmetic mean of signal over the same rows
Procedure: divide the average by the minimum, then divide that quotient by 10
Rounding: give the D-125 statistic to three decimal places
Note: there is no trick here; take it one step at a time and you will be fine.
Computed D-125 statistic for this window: 0.102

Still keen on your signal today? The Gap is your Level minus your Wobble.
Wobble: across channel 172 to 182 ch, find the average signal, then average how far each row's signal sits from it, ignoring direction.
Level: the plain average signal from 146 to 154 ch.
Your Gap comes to 1.10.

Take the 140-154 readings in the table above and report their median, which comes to 1.15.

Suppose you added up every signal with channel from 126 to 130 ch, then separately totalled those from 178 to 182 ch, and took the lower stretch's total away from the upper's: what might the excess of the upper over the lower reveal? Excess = 0.045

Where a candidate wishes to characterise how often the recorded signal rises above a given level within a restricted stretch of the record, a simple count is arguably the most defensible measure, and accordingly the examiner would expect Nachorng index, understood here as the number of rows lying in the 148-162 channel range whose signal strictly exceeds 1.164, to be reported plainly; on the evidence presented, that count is 3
